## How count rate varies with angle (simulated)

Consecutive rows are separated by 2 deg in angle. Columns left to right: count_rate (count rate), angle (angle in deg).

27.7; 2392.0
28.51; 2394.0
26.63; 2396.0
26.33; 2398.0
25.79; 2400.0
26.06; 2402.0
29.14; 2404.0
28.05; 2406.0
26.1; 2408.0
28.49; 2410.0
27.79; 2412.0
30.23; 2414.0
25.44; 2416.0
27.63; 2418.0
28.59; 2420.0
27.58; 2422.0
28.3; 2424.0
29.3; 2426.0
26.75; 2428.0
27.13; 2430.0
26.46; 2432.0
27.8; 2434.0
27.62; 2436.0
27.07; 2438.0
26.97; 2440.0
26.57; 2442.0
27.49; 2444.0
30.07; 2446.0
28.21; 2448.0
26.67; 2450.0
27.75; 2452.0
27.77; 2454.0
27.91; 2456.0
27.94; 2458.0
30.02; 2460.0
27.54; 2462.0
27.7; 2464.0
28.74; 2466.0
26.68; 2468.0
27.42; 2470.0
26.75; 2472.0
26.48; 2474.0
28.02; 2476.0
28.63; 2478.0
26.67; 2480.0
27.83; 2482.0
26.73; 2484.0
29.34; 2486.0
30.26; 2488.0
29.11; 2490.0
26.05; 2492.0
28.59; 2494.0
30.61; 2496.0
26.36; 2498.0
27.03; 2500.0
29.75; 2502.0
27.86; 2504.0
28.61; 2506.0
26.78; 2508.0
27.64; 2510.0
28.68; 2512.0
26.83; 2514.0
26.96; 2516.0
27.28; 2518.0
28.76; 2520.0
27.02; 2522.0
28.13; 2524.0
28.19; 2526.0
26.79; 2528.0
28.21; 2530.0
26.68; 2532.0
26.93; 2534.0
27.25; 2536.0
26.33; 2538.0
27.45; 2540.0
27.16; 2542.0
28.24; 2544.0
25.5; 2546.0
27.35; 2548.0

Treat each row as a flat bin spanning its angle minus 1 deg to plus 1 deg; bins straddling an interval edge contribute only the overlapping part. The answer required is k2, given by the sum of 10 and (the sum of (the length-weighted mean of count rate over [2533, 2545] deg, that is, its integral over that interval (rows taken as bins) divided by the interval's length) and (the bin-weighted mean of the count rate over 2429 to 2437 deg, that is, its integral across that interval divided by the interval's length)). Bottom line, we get 64.5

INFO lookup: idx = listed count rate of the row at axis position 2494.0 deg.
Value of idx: 28.59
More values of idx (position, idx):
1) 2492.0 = 26.05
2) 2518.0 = 27.28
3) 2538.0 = 26.33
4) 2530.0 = 28.21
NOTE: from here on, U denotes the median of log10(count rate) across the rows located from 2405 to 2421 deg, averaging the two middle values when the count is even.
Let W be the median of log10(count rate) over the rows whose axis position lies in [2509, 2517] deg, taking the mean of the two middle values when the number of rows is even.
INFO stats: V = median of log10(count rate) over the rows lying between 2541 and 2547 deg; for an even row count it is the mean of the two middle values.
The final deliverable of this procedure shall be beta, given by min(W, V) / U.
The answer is 0.99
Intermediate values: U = 1.45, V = 1.434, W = 1.44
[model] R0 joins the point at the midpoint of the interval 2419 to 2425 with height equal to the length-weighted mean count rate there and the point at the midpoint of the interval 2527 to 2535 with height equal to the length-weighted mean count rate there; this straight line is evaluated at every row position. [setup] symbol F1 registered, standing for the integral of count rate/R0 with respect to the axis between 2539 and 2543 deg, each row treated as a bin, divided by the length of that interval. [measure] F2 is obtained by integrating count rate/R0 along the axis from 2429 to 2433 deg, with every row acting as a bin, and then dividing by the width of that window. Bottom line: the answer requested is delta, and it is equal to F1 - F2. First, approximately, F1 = 1.009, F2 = 0.95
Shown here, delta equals 0.05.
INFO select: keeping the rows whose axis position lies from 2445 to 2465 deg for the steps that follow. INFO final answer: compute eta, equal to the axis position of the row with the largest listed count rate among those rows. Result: 2446.0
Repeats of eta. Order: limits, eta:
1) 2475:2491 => 2488.0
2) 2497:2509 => 2502.0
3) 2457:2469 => 2460.0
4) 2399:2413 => 2404.0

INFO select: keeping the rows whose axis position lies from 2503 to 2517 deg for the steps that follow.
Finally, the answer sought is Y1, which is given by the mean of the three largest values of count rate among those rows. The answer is 28.4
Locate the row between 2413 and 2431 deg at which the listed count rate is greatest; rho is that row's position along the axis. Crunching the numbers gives 2414.0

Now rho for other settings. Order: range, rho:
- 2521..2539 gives 2530.0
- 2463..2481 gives 2466.0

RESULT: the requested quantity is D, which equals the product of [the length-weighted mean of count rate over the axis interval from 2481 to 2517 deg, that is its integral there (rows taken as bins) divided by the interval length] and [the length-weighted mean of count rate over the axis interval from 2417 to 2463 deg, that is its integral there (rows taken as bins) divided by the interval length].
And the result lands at 780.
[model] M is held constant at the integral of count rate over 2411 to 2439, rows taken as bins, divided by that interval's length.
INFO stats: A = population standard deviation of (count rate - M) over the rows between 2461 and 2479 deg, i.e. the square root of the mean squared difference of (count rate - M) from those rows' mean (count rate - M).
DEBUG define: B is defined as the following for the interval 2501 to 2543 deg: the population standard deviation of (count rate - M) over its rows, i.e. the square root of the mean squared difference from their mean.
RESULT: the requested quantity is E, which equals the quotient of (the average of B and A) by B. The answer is 0.95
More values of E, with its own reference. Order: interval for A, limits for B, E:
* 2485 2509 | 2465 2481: 1.35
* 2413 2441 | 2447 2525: 1.02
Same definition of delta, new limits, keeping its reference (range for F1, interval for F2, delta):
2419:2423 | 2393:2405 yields 0.04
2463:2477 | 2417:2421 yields -0.01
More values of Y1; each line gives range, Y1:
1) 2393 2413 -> 28.7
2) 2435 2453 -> 28.7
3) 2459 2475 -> 28.8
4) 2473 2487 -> 28.7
